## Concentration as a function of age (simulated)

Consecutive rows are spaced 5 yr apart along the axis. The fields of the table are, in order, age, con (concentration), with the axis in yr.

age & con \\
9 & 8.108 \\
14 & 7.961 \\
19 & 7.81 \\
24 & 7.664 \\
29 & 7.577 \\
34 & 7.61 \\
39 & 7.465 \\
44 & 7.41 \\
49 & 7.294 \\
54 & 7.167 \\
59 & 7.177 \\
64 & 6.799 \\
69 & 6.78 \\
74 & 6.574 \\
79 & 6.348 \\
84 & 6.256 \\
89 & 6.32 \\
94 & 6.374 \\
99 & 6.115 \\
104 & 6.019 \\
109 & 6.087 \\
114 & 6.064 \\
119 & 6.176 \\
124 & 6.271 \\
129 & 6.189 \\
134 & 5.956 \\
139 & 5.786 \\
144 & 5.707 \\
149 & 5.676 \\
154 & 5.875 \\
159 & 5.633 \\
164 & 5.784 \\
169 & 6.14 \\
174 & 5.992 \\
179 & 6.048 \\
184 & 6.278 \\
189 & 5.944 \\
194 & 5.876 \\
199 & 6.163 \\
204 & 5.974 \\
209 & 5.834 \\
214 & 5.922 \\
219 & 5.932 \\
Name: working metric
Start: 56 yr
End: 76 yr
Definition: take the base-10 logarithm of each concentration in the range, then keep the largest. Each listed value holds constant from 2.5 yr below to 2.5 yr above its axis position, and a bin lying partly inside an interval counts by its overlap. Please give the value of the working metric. 0.856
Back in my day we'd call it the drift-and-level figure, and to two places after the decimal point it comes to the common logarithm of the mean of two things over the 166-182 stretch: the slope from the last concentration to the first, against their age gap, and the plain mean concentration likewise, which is 0.48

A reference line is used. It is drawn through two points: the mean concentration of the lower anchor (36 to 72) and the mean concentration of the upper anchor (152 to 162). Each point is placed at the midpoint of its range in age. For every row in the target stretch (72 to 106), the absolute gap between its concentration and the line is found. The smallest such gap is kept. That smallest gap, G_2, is 0.23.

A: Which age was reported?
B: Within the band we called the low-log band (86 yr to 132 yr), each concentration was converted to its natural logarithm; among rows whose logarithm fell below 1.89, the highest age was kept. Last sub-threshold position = 129 yr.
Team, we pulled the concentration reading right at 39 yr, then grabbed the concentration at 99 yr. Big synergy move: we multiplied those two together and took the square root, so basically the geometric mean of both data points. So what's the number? 6.8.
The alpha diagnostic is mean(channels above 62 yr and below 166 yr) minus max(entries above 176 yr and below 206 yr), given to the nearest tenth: -0.1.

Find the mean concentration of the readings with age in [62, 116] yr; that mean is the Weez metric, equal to 6.34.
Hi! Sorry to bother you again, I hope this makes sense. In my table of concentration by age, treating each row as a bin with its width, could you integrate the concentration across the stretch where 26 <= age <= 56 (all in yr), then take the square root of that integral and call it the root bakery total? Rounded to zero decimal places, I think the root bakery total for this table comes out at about 15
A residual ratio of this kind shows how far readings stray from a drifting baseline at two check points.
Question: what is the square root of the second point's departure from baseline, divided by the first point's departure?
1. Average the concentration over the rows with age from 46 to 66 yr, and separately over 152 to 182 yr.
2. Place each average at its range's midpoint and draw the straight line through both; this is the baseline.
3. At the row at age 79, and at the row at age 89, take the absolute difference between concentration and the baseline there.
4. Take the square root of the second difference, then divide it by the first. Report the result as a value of 1.3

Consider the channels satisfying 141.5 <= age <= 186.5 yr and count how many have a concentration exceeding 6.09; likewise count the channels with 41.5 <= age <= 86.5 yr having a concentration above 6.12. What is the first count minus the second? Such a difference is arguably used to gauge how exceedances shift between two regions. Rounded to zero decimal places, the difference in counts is -7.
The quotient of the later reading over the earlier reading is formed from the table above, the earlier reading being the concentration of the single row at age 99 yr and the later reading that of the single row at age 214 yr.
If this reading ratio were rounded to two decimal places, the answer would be 0.97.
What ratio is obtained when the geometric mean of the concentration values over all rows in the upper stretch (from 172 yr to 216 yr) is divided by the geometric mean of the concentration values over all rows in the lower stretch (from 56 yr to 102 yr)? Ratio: 0.92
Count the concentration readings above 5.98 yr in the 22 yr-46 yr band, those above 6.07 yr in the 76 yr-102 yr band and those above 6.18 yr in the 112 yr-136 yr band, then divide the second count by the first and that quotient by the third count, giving 0.50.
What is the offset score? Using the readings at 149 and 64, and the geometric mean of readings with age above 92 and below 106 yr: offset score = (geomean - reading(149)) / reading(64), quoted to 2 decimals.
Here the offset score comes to 0.07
